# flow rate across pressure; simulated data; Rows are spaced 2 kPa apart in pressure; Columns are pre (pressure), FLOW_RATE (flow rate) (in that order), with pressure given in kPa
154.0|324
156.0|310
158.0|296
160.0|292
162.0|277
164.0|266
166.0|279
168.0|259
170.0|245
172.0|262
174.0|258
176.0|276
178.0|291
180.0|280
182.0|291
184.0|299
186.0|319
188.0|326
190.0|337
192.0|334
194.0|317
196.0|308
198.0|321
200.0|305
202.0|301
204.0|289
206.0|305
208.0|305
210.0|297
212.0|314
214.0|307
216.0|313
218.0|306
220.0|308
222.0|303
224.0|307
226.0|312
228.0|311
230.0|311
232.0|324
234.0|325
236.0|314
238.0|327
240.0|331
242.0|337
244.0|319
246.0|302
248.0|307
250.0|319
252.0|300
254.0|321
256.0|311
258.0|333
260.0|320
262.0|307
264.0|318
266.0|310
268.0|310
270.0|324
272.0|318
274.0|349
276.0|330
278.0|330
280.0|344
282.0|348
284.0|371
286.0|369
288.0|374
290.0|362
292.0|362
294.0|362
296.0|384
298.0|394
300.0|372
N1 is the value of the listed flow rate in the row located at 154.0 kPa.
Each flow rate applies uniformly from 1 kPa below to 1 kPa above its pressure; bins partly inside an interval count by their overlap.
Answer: 324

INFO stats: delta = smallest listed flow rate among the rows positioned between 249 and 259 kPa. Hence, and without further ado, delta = 300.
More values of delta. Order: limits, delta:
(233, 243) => 314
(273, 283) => 330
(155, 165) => 266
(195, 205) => 289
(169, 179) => 245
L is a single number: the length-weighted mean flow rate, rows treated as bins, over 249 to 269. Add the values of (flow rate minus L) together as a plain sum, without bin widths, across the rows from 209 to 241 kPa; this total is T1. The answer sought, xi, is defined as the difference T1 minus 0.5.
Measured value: -29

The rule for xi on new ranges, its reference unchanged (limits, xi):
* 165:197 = -358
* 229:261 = 62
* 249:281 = 105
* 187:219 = -54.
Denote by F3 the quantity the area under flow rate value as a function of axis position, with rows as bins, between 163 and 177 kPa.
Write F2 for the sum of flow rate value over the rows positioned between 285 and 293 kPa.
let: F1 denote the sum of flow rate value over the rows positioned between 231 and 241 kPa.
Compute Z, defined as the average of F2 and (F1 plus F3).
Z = 3389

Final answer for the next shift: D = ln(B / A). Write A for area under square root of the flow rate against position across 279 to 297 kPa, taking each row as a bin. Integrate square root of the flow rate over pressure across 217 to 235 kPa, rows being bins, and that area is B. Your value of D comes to -0.077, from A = 343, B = 318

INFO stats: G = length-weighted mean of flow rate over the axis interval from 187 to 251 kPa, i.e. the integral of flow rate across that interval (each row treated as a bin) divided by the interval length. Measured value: 314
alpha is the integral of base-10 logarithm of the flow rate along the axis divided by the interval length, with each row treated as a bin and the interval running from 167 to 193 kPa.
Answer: 2.461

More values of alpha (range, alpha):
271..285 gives 2.533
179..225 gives 2.489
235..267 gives 2.501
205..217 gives 2.487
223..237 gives 2.498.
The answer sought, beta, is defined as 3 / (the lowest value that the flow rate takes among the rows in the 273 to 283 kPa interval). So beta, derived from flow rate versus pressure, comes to 0.0091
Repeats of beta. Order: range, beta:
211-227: 0.0099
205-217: 0.0101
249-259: 0.0100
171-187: 0.0116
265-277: 0.0097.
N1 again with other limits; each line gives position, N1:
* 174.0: 258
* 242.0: 337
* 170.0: 245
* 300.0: 372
